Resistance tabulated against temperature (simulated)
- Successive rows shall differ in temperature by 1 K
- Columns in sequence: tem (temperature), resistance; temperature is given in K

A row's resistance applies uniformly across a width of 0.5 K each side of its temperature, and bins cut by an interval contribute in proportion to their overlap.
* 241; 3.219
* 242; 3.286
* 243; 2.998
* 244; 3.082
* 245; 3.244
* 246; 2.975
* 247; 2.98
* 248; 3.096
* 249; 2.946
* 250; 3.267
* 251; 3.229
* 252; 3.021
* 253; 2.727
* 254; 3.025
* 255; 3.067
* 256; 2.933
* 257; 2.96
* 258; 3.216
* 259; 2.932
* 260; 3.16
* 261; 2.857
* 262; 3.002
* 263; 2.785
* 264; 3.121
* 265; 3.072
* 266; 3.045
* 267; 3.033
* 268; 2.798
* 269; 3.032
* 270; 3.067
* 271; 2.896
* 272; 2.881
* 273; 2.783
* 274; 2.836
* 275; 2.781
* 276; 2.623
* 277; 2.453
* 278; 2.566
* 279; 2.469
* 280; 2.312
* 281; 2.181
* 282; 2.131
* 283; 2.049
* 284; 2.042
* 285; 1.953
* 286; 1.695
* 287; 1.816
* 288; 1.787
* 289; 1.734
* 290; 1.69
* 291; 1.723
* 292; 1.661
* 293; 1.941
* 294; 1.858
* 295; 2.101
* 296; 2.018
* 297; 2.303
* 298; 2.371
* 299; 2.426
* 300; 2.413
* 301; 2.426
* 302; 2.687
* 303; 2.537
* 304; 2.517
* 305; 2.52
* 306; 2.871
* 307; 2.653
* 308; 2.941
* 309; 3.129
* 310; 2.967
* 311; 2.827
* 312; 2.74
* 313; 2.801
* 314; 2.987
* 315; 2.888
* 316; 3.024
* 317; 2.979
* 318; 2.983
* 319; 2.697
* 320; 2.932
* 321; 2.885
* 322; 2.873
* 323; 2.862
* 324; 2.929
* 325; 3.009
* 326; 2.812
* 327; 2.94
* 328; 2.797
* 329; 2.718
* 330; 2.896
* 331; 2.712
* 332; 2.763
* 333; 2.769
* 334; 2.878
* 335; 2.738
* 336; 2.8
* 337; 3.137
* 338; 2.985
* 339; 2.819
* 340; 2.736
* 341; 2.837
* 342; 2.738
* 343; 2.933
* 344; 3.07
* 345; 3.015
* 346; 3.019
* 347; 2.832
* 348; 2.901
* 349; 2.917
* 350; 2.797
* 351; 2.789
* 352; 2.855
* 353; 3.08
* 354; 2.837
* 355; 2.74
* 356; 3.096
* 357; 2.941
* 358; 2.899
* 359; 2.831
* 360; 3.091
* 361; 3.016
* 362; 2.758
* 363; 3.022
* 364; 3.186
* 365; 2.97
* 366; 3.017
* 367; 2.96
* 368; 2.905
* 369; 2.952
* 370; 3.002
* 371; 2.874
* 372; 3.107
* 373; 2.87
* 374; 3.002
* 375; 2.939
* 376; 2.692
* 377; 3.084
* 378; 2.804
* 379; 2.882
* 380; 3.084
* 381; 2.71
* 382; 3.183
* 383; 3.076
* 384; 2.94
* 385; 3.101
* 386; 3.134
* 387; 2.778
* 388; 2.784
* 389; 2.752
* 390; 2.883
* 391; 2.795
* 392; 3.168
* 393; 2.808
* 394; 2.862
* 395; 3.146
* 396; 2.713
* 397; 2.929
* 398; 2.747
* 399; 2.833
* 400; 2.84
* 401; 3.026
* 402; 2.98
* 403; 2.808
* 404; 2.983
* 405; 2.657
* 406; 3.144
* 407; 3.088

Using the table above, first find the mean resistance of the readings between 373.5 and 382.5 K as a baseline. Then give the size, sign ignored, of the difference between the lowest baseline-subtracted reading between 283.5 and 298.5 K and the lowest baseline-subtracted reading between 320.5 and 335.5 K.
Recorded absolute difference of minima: 1.1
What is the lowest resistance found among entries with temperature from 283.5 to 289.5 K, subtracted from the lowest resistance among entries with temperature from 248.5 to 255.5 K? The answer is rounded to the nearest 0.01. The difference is 1.03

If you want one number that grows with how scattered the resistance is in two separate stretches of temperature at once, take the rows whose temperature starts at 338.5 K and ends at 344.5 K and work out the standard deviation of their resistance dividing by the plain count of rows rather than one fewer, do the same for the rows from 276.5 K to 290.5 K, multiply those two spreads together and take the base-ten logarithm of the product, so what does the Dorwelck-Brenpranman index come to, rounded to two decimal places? -1.47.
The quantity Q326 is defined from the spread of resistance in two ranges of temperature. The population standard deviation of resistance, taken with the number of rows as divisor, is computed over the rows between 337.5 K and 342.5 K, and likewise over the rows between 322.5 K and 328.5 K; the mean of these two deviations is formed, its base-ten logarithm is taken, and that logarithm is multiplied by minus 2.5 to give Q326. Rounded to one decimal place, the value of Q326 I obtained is 2.7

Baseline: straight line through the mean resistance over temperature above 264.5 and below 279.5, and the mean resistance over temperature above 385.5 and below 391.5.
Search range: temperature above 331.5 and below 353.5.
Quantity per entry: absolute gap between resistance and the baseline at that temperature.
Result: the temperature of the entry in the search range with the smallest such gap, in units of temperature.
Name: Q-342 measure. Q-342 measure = 341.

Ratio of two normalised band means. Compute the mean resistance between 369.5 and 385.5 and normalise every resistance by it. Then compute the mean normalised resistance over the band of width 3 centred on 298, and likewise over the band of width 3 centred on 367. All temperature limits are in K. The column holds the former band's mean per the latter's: 0.80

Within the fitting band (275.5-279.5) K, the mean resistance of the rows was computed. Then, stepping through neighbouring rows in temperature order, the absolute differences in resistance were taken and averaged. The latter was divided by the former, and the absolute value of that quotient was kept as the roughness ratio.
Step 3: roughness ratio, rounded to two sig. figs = 0.050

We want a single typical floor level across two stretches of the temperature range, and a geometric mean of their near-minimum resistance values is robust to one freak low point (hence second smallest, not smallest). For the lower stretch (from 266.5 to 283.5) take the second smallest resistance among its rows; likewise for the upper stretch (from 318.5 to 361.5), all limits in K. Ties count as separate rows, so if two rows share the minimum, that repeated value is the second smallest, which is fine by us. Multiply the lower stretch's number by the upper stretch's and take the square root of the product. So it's 2.40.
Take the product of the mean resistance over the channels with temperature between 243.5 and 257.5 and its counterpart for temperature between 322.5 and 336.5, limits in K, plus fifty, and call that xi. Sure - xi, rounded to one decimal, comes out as 58.6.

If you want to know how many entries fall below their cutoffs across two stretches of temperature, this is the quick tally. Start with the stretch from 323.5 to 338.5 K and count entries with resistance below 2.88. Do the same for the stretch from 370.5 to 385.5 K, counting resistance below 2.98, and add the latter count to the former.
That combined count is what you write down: 17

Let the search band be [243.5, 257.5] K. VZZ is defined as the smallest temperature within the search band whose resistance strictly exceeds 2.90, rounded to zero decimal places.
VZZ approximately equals 244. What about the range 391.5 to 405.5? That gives 392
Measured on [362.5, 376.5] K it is 363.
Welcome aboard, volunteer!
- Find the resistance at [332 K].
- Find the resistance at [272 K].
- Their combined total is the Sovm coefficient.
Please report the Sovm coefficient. 5.6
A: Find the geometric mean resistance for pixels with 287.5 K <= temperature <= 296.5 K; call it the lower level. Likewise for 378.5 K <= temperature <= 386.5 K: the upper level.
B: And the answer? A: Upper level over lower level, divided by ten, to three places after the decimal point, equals 0.165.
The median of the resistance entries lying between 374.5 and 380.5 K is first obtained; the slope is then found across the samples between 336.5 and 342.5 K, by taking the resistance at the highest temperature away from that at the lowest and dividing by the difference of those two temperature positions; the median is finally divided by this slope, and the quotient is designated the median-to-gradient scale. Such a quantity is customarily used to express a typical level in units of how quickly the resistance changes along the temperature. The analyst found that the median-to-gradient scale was -36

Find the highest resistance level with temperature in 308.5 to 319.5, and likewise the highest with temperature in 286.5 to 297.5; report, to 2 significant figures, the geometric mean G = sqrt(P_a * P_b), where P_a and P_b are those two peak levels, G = 2.7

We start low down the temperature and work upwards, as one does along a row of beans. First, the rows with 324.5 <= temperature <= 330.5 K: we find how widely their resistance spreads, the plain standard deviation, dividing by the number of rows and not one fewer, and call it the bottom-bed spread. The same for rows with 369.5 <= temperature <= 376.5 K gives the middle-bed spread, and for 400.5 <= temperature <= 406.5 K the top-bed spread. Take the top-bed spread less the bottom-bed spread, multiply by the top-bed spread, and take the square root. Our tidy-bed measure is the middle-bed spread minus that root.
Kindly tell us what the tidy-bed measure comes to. 0.02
